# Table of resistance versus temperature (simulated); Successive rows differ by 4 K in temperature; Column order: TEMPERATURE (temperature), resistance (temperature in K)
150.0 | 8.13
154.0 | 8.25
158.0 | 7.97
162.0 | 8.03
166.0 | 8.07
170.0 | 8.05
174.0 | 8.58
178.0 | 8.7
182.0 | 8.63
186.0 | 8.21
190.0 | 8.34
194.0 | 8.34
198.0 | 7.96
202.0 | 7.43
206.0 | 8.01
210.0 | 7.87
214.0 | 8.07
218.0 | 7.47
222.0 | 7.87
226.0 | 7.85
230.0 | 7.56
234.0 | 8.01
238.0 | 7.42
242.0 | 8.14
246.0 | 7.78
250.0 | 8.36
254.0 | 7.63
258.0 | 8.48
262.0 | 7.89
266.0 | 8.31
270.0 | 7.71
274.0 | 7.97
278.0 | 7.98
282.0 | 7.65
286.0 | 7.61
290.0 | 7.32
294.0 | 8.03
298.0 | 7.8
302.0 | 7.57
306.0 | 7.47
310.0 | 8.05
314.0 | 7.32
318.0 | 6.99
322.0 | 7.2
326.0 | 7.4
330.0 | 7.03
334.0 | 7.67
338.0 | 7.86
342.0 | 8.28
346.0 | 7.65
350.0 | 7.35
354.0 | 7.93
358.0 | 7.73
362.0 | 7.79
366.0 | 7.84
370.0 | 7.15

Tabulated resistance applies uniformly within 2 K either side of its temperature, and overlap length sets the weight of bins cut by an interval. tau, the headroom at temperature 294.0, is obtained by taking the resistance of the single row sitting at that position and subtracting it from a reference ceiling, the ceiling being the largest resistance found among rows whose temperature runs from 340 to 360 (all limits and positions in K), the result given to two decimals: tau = 0.25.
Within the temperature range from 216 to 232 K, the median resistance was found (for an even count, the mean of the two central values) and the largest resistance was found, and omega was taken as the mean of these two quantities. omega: 7.79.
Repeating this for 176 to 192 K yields 8.59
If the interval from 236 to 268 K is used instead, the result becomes 8.25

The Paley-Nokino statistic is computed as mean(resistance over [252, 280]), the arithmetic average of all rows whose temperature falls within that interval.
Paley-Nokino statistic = 8.00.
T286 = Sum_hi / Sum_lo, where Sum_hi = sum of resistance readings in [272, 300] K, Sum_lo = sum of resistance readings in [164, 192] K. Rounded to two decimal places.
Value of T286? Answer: 0.93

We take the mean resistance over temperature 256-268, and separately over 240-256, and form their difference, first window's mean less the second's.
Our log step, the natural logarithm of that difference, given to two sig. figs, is -1.4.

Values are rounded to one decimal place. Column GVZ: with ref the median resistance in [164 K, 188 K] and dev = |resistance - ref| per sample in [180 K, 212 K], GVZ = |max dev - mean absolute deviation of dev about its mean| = 0.7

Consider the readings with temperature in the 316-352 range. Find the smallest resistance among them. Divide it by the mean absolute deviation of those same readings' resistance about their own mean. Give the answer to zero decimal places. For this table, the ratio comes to 21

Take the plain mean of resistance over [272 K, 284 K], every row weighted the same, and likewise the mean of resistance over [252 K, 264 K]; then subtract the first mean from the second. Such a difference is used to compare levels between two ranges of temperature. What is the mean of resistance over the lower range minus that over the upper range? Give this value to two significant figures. 0.13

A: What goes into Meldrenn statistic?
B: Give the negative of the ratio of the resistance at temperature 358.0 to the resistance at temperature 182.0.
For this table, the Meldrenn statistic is -0.90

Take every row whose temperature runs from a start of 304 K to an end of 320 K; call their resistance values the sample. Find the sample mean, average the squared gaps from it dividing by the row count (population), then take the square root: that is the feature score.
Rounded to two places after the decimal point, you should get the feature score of 0.38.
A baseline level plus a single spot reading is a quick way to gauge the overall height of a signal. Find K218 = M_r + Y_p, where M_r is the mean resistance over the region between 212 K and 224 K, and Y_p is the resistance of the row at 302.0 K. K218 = 15.4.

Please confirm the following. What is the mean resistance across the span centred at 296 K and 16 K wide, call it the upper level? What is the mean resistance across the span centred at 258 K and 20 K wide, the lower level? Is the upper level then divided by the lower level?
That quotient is 0.94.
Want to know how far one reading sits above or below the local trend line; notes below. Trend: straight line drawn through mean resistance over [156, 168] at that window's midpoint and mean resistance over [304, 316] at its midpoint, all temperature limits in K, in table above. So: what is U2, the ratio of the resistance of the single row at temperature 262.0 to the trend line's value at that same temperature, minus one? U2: 0.019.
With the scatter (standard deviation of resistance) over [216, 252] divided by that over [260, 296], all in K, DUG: 1.08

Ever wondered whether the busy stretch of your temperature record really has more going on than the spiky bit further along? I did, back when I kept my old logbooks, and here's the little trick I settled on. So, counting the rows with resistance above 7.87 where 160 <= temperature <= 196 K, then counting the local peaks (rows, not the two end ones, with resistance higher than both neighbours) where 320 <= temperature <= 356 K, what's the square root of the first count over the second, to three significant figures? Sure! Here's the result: 2.12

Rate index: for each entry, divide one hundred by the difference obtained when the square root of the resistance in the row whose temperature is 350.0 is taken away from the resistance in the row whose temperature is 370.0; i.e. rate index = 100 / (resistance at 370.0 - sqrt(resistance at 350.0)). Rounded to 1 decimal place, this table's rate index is 22.5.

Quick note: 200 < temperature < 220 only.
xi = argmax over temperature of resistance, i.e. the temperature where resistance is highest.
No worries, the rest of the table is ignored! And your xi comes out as 214.0 K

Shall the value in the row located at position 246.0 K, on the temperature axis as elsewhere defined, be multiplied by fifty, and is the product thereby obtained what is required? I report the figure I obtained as 389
